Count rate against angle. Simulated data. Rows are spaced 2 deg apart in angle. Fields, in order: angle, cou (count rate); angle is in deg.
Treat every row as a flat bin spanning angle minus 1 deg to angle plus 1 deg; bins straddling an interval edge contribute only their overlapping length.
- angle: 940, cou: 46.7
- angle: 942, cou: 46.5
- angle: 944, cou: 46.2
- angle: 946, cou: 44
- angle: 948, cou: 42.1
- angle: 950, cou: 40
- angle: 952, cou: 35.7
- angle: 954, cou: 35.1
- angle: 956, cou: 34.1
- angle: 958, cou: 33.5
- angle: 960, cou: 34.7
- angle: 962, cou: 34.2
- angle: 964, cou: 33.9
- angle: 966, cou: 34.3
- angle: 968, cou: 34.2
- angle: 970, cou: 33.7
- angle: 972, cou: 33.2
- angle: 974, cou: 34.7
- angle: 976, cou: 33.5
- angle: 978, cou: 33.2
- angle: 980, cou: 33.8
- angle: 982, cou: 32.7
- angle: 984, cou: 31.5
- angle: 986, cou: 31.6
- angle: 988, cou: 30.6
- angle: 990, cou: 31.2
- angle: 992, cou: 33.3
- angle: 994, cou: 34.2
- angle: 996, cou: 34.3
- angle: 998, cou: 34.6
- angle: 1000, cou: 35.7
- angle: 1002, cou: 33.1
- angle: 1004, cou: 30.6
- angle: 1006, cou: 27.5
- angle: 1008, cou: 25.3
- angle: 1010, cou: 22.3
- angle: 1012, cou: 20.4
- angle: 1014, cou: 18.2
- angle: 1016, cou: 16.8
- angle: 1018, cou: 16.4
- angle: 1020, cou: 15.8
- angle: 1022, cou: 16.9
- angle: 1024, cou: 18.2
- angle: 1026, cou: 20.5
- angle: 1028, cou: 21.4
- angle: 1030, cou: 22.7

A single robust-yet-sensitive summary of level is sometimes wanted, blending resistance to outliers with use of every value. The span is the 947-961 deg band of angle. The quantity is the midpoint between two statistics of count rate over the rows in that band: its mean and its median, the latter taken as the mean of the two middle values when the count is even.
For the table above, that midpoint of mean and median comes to 36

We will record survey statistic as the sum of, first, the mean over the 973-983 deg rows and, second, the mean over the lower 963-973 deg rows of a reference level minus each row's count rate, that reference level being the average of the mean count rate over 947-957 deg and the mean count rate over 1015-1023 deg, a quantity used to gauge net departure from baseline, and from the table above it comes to -14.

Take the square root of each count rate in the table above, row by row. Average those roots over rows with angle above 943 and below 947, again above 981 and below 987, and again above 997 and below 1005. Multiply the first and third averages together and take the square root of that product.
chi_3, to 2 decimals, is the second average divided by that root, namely 0.91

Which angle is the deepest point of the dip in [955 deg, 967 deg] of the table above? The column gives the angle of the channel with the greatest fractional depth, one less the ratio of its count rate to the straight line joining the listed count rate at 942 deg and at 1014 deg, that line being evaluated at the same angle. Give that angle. 956 deg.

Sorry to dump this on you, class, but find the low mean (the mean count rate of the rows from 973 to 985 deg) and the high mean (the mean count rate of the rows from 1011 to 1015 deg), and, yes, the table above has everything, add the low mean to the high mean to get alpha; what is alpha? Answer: 53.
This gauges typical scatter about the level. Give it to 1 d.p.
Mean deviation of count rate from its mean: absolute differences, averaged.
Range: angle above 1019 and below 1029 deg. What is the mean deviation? 1.9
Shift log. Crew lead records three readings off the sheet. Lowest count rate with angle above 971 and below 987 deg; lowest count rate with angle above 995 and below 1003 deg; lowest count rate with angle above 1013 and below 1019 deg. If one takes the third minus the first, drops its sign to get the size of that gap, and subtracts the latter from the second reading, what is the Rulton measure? 18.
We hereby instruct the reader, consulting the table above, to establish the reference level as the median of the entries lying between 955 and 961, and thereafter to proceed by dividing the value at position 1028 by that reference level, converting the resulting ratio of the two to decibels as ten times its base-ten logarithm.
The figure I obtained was -2.0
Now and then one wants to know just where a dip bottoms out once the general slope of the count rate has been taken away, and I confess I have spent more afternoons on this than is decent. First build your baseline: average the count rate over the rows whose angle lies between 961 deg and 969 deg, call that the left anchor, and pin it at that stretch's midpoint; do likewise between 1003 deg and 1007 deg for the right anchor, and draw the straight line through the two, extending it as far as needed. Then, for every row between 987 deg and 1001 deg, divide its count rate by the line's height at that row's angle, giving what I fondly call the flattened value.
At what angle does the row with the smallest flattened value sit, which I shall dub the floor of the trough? 988 deg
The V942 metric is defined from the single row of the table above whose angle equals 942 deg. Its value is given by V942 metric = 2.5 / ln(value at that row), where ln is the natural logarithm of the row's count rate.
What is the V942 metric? 0.65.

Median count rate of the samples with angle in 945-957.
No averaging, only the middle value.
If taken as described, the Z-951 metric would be 38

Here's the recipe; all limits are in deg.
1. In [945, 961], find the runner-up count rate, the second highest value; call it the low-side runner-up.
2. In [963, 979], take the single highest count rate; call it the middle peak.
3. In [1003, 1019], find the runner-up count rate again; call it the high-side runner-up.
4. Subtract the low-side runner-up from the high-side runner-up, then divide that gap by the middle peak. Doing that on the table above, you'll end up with -0.42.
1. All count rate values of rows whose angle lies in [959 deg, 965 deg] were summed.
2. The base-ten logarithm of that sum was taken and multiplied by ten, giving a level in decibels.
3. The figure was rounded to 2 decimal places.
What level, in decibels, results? 20.12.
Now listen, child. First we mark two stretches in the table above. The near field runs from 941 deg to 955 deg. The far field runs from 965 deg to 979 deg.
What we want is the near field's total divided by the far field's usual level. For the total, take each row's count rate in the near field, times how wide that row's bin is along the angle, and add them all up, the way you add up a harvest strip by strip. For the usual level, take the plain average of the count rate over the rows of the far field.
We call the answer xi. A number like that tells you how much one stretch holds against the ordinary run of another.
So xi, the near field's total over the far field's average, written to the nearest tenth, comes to 17.1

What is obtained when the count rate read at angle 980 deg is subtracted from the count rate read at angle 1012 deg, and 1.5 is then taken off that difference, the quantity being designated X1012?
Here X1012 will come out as -15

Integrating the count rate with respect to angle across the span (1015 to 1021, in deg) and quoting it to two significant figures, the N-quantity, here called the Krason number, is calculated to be 98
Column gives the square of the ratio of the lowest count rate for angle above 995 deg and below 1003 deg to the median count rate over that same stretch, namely 0.923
